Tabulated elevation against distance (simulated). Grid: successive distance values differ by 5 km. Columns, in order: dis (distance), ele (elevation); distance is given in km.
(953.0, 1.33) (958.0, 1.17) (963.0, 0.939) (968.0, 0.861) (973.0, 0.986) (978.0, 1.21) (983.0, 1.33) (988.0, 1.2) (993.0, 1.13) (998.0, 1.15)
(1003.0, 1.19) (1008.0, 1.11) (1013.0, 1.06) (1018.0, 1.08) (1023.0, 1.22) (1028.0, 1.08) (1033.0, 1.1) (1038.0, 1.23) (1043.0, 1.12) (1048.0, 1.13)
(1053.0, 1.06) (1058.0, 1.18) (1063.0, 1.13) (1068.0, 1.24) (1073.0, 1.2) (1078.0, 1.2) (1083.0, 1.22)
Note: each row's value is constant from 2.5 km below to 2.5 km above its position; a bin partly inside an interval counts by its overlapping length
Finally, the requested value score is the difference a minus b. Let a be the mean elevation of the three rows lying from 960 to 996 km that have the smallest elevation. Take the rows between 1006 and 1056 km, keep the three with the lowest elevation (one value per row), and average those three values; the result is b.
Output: -0.138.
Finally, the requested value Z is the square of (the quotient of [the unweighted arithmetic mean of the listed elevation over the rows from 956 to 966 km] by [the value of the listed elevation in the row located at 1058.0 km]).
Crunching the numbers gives 0.799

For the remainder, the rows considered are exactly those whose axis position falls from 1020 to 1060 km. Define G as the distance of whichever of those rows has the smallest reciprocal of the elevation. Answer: 1038.0 km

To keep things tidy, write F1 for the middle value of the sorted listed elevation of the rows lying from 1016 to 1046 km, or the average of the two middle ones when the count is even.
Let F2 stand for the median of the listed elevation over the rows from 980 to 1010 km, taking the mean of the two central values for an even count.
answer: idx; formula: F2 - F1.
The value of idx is 0.06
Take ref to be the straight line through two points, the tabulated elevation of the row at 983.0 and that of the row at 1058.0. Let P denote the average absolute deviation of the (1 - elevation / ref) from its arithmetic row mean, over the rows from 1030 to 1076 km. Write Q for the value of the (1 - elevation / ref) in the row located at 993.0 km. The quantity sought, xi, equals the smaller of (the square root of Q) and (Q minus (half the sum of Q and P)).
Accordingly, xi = 0.04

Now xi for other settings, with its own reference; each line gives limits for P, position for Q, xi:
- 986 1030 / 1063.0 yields 0.00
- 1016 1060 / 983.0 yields -0.02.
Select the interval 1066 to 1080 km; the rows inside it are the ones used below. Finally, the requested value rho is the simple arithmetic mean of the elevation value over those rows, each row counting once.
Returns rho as 1.21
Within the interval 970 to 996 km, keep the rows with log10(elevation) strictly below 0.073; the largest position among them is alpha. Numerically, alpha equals 993.0 km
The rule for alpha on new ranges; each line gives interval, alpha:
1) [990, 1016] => 1013.0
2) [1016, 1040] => 1033.0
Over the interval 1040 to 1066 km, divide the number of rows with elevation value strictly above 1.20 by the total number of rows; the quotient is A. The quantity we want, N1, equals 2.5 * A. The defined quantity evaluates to 0.00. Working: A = 0.00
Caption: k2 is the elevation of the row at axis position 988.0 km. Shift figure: 1.2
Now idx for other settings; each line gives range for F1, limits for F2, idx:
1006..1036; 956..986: -0.01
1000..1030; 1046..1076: 0.06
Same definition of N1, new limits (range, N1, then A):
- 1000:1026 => 0.50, 0.20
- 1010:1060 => 0.50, 0.20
